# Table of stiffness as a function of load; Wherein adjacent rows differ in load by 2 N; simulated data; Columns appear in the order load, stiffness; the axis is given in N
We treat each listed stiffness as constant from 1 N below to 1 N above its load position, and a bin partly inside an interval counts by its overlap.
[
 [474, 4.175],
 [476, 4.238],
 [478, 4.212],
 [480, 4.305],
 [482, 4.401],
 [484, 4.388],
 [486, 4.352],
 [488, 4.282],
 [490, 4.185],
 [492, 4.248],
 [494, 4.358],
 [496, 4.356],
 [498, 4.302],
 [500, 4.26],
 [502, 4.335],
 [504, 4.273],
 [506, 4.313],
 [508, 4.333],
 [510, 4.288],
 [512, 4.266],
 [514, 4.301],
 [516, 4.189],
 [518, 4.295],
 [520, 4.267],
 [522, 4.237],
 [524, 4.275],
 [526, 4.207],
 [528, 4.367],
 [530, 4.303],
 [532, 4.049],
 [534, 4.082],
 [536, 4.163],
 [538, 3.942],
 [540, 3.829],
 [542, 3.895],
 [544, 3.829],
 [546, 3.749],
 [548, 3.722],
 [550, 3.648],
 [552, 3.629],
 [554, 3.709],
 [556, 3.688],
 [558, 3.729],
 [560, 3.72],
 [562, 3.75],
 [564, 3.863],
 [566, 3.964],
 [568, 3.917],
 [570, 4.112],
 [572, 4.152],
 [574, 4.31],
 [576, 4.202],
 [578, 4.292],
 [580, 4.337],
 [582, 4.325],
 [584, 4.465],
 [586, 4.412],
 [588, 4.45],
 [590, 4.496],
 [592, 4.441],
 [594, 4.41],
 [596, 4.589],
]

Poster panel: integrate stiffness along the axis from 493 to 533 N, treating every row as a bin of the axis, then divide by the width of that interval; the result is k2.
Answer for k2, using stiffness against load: 4.28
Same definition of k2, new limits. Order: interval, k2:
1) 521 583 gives 4.00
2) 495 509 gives 4.31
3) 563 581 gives 4.13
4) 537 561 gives 3.76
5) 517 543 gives 4.15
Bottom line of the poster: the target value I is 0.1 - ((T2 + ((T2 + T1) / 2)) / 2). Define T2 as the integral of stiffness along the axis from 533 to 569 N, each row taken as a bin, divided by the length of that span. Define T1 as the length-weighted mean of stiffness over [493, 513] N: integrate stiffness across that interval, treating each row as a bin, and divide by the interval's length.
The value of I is -3.84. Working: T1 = 4.31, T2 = 3.82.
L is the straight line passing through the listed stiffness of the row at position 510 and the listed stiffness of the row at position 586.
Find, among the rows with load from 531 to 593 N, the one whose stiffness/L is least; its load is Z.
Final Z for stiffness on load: 552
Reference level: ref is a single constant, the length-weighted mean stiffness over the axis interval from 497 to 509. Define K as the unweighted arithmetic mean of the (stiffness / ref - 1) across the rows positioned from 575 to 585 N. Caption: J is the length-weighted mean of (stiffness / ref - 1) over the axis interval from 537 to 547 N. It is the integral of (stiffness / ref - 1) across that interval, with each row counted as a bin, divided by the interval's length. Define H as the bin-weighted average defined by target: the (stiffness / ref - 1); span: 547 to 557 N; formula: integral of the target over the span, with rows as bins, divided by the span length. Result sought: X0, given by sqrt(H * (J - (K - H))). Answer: 0.192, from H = -0.145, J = -0.11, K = 0.005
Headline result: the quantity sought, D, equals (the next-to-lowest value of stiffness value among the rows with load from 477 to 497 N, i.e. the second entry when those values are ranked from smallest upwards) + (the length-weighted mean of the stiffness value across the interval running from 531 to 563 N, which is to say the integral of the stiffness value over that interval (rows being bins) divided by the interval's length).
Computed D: 8.03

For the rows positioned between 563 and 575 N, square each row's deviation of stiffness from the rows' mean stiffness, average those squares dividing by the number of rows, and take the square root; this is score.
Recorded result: 0.15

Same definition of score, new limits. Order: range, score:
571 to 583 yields 0.07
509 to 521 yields 0.04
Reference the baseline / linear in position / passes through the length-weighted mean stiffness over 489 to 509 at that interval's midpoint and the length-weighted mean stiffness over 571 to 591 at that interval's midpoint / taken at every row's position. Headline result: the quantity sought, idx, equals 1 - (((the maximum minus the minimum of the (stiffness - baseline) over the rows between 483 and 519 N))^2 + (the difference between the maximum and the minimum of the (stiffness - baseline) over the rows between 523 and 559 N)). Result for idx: 0.20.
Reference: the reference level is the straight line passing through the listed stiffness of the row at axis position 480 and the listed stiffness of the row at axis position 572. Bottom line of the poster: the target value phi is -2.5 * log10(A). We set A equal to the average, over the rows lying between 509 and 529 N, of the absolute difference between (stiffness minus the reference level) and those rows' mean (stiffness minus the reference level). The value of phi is 3.6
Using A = 0.04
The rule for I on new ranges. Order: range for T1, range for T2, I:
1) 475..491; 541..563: -3.77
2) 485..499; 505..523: -4.18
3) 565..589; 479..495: -4.20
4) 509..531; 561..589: -4.10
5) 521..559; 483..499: -4.12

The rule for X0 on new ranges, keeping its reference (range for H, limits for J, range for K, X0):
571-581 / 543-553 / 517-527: 0.037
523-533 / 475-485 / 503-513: 0.013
